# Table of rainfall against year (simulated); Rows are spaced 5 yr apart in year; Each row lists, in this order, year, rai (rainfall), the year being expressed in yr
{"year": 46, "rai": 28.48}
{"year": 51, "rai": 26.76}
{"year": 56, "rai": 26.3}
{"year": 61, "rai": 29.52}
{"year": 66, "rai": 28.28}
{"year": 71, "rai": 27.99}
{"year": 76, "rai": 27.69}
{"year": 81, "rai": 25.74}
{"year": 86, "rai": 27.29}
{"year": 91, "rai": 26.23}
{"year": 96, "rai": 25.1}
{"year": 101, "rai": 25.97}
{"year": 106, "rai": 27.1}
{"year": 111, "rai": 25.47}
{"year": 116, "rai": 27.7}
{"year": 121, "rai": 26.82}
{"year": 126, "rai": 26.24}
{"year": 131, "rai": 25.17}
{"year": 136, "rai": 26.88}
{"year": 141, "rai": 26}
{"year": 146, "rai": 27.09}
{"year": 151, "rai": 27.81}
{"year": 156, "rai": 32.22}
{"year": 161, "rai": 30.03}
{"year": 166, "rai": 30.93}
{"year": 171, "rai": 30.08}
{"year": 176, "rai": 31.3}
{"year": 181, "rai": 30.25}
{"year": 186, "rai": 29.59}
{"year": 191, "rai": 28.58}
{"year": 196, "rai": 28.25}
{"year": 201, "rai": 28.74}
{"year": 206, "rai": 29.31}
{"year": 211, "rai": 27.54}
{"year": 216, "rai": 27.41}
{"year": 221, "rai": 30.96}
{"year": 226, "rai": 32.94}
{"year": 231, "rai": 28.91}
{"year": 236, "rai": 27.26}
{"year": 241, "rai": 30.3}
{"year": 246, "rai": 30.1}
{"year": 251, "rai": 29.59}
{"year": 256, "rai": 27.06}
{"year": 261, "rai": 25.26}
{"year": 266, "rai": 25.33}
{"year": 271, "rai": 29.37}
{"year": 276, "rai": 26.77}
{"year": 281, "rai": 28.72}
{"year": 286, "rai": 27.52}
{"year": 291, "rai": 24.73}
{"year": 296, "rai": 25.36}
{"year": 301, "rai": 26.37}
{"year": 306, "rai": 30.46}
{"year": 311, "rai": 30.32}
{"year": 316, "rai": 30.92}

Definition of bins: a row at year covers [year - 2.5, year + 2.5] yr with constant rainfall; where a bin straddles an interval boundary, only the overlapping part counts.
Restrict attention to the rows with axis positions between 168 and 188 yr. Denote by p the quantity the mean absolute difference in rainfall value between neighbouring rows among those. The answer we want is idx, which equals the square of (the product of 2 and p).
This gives 4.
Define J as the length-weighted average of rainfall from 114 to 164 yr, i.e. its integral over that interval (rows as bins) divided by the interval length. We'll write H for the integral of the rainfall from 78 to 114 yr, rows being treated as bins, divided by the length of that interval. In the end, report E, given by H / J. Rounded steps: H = 26.2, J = 27.6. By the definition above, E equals 0.95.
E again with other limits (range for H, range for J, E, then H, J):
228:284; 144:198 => 0.95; 28.1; 29.7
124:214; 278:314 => 1.04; 28.7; 27.7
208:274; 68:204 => 1.03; 28.6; 27.9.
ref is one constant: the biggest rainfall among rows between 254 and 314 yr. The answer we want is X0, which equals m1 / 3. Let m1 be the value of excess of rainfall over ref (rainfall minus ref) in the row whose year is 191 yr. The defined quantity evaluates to -0.6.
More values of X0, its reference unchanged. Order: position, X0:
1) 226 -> 0.8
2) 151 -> -0.9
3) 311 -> 0.0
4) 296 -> -1.7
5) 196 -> -0.7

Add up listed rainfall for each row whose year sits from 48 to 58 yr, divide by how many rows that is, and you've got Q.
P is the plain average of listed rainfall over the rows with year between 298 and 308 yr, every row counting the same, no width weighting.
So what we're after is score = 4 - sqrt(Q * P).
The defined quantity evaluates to -23.5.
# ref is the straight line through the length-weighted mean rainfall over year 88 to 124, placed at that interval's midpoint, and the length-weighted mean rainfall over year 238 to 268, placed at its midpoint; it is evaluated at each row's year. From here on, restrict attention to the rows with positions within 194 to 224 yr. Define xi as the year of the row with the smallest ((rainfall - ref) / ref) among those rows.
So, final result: 216 yr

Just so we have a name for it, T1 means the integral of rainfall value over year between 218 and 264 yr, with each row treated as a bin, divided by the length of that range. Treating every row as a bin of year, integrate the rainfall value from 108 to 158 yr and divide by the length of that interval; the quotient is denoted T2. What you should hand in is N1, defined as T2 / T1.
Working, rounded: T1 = 29.1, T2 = 27.1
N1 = 0.93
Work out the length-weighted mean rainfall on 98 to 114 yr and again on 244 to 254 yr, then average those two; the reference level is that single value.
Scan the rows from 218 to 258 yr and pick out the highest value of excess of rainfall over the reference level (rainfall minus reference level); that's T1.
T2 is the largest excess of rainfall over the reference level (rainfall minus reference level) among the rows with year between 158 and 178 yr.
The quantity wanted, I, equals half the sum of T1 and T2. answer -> 4.2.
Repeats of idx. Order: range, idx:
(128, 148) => 6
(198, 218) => 3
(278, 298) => 9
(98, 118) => 11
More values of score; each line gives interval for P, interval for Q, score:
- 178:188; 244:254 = -25.9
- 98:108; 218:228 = -25.1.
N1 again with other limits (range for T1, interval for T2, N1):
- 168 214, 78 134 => 0.90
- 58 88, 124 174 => 1.02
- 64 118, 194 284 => 1.07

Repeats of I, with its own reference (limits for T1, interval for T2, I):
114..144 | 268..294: 0.6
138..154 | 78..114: -0.4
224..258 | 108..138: 2.4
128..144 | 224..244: 2.0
